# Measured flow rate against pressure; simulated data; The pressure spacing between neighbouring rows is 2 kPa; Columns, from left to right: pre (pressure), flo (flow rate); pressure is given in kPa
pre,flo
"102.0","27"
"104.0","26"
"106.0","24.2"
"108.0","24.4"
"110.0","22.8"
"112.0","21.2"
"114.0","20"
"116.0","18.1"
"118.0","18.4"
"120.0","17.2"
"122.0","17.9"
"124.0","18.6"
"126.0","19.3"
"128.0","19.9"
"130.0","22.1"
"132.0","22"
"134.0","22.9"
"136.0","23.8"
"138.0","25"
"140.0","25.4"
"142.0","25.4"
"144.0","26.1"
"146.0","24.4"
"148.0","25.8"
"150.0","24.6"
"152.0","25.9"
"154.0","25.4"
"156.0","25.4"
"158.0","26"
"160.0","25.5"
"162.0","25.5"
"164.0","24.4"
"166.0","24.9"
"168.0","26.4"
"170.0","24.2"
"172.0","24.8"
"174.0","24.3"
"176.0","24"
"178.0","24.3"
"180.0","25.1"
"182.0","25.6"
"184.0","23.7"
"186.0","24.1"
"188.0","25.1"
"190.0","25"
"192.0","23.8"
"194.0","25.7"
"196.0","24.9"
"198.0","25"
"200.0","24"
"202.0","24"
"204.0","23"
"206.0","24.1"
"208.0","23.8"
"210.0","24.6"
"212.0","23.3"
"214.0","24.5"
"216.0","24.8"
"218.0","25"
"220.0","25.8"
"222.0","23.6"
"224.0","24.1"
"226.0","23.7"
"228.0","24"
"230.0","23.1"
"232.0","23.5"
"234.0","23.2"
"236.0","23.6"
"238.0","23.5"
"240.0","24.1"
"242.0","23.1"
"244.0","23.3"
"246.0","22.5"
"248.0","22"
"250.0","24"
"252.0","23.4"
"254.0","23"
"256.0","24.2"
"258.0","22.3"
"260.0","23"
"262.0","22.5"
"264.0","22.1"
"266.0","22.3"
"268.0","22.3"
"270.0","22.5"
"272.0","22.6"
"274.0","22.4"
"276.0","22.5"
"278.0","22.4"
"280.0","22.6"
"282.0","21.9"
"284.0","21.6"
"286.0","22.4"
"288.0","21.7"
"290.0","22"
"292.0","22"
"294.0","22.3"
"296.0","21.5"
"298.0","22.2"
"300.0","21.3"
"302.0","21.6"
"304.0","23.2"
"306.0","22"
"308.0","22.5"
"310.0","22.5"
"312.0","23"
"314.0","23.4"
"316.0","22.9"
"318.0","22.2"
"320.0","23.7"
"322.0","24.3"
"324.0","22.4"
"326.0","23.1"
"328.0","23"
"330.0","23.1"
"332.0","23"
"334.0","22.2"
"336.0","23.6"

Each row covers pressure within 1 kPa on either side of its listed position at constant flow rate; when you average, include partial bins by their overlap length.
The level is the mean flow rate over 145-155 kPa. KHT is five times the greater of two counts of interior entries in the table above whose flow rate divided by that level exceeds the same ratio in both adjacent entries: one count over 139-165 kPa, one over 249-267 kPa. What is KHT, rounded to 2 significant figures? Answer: 20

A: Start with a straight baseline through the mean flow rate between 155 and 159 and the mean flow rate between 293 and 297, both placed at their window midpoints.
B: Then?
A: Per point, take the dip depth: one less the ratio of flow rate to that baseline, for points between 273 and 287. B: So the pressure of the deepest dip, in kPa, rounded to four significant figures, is 284.0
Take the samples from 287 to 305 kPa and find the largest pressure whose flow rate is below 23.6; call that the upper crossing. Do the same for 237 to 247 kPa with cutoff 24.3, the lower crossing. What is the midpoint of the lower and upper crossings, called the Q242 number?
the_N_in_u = 275 kPa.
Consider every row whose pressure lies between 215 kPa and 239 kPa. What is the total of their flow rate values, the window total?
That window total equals 288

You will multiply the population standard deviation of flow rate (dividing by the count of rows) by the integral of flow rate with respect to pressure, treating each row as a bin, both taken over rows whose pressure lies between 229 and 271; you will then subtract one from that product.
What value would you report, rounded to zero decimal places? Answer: 626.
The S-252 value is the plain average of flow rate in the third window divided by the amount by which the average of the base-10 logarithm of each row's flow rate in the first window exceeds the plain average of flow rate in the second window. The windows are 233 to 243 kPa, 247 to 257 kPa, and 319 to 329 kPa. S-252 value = -1.06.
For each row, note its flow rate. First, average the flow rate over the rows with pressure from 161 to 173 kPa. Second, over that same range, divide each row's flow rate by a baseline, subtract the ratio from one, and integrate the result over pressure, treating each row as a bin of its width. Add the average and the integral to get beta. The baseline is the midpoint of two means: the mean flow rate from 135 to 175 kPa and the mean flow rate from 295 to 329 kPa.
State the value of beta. 24.5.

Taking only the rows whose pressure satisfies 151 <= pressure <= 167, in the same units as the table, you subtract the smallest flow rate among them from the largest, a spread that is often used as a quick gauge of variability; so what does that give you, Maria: 1.60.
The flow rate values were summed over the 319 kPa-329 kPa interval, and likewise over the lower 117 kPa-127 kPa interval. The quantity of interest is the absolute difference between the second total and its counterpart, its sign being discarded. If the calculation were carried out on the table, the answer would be 25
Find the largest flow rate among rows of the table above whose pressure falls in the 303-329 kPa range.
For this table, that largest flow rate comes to 24.3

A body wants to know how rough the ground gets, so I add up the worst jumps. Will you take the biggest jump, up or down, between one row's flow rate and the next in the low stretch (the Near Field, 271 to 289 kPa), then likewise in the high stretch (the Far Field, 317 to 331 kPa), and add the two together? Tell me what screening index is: 2.70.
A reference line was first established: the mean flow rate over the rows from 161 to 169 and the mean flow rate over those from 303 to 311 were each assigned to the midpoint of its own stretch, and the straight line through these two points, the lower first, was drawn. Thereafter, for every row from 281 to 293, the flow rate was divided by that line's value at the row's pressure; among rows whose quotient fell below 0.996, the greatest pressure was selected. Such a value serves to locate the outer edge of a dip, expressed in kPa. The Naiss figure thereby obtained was 292.0 kPa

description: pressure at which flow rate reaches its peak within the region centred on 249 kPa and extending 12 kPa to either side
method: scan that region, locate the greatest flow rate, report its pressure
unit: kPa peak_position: 256.0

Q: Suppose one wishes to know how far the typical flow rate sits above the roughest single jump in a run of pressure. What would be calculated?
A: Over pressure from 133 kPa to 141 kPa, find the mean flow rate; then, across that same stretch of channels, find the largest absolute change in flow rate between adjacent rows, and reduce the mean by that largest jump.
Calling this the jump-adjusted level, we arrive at 23.1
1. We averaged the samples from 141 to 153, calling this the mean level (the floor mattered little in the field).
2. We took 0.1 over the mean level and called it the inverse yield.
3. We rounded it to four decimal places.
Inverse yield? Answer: 0.0039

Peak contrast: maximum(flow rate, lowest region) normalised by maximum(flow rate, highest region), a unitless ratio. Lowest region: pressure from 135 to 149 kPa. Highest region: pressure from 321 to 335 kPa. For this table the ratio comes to 1.07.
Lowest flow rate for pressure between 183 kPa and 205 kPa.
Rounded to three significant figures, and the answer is 23.0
